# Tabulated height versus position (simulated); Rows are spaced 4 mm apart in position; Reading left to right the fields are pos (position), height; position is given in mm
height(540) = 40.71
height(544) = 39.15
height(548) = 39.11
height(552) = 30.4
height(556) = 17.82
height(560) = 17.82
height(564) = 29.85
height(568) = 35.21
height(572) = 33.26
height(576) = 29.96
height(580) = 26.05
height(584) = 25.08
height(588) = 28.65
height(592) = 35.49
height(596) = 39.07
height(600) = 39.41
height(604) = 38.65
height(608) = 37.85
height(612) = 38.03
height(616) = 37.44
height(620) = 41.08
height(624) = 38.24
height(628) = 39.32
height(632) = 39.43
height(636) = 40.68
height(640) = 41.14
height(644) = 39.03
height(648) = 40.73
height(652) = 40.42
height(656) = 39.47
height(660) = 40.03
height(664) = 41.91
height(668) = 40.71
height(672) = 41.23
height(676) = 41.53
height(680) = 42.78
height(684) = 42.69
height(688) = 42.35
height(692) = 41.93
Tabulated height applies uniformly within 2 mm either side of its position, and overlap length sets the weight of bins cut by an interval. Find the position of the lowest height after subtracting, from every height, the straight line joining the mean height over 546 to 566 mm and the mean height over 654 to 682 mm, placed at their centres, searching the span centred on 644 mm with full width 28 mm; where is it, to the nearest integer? 656 mm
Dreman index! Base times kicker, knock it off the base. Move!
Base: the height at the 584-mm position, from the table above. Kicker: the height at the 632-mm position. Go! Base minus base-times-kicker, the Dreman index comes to -964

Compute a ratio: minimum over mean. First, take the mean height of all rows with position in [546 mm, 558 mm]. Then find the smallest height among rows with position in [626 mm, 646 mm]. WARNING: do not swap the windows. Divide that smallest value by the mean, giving 1.34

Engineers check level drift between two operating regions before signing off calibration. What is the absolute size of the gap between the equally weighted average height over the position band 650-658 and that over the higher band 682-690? 3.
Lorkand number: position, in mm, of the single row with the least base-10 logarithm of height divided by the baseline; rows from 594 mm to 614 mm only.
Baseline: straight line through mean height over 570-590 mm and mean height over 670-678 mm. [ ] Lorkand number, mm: 612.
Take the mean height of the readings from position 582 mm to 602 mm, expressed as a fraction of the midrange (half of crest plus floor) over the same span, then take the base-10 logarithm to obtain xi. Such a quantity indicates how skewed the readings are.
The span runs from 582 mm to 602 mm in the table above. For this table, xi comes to 0.017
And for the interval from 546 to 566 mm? -0.023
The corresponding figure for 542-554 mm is 0.018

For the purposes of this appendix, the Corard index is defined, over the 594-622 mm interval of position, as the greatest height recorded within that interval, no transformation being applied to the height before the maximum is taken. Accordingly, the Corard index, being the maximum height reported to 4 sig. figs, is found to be 41.08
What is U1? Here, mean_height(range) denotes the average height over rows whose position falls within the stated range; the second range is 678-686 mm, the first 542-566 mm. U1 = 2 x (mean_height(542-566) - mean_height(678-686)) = -27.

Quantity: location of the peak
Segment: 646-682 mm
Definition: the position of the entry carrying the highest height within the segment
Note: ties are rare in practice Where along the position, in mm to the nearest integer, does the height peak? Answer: 680 mm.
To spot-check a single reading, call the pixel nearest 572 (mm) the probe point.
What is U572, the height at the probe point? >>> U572 33.26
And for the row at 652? 40.42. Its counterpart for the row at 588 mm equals 28.65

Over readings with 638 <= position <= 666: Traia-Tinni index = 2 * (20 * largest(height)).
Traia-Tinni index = 1676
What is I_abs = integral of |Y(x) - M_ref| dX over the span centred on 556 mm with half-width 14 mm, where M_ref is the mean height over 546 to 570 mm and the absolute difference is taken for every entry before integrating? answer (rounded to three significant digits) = 212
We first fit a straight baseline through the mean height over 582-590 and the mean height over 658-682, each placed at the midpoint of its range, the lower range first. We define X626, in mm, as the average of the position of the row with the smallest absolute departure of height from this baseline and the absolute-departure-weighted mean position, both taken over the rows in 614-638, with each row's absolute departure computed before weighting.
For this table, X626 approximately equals 628.6 mm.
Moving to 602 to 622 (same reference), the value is 613.9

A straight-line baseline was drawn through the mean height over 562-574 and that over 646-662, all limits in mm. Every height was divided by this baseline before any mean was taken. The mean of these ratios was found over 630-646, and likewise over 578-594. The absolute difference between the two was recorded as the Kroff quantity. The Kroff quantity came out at 0.19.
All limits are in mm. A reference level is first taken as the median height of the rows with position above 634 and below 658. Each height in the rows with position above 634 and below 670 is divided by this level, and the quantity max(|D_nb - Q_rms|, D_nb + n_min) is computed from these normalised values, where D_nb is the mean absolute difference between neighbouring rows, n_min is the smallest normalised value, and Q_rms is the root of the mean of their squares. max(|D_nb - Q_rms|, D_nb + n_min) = 0.99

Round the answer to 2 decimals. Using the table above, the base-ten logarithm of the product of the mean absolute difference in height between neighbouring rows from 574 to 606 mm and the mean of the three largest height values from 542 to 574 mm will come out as 2.03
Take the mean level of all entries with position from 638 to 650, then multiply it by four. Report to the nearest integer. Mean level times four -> 161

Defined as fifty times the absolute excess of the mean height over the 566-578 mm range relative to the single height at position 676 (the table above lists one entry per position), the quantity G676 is 436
